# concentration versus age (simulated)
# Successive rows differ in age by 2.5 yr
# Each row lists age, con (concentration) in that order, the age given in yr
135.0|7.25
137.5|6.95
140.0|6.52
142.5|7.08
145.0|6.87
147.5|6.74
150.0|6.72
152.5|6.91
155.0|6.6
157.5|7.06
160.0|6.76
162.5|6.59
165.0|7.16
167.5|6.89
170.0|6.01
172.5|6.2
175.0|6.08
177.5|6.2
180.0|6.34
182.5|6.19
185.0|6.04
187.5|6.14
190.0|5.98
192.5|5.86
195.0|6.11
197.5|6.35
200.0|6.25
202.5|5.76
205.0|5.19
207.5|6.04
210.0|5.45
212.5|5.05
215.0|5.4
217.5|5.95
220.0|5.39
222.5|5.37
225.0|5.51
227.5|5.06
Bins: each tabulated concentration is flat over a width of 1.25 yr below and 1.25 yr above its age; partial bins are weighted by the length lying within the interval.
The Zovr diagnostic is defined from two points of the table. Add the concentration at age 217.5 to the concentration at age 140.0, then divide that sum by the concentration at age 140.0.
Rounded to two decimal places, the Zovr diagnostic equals 1.91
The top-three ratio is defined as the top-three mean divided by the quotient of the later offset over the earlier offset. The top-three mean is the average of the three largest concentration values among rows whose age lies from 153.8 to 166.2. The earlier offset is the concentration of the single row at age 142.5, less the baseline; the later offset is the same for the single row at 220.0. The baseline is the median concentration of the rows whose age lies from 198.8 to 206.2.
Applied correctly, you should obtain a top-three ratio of -25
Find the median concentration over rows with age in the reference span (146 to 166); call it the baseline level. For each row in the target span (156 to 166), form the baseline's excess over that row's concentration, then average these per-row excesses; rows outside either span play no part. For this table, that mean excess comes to -0.1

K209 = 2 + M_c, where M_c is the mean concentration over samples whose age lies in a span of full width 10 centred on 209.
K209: 7.4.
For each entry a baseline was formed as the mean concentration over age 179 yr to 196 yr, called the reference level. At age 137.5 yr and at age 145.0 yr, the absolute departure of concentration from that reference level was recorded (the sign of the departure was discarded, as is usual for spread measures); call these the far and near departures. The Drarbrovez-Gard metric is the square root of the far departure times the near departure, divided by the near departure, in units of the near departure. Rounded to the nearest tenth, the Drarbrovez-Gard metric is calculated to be 1.1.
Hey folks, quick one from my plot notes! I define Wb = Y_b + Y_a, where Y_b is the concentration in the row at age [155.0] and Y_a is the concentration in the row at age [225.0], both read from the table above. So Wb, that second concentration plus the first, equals 12.1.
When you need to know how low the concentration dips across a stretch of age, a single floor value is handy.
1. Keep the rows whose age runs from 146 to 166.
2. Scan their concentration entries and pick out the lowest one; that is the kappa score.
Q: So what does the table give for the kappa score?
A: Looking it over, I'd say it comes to 6.59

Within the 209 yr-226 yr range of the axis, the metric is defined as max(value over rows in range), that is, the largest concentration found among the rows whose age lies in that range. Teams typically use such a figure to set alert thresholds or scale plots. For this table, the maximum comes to 5.95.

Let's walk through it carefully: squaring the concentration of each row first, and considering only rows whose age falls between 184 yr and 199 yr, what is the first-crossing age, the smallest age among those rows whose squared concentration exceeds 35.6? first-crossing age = 185.0 yr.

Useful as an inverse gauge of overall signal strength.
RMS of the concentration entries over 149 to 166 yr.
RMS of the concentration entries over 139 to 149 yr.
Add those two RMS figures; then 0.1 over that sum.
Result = 0.0073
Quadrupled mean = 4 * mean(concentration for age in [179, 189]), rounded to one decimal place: 24.7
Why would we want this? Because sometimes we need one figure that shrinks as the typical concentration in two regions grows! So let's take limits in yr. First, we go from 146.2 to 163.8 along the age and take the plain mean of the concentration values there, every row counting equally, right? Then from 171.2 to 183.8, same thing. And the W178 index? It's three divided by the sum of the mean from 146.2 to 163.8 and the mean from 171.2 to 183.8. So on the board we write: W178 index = 0.231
